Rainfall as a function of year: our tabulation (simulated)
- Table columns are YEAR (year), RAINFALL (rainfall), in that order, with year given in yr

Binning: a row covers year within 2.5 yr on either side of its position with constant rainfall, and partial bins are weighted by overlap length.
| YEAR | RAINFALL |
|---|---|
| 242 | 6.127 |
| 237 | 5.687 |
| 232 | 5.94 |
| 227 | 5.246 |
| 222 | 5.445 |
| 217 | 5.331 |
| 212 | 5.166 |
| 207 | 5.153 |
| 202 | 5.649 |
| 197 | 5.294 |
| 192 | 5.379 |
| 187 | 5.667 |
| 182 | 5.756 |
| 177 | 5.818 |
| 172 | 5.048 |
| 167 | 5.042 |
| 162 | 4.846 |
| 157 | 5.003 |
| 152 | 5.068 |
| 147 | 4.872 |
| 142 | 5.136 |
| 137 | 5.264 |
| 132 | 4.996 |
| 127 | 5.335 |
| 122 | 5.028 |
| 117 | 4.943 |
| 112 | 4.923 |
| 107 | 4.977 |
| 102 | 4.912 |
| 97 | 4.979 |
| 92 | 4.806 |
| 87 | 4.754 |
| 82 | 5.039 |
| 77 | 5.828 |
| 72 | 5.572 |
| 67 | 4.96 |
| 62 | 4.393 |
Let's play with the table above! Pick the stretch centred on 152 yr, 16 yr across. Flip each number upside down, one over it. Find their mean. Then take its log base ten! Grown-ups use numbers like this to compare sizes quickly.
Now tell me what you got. -0.697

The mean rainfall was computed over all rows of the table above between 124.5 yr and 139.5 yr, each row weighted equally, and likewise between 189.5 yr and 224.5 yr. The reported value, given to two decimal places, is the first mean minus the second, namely -0.15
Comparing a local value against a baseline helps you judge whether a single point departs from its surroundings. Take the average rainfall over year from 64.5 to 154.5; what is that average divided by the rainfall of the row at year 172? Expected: 1.01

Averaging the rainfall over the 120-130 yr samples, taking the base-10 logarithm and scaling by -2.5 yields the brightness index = -1.79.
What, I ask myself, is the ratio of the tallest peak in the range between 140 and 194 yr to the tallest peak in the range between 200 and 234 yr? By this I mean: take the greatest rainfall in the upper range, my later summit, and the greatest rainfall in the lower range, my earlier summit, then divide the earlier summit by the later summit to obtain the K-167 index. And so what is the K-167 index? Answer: 0.98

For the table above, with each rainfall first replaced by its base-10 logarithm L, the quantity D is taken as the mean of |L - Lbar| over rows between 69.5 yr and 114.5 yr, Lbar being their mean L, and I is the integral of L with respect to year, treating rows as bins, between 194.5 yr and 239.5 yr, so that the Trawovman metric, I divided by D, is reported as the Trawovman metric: 1483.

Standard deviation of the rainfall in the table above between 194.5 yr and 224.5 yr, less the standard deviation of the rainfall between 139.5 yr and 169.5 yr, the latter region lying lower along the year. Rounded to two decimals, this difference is 0.07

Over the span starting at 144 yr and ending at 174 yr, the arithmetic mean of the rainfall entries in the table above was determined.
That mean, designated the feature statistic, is 4.98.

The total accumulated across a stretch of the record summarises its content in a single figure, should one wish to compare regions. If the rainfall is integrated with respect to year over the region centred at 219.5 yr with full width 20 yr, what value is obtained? 106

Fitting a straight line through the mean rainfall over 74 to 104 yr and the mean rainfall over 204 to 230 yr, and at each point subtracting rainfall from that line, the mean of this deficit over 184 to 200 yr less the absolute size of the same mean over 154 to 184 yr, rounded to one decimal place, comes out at -0.3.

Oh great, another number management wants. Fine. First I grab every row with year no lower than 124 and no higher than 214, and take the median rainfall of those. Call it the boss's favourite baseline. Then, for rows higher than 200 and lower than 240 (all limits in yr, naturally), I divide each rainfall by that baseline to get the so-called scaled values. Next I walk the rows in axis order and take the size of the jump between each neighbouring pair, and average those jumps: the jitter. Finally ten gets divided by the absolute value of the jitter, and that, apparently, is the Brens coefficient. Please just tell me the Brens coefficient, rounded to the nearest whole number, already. 187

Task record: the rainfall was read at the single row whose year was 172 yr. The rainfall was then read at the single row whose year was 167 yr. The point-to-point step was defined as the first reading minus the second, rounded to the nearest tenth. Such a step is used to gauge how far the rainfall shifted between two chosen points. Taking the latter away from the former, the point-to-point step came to 0.0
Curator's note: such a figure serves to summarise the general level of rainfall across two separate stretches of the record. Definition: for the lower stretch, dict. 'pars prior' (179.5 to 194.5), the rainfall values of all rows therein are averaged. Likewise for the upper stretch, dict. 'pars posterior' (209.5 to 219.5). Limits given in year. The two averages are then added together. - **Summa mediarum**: 10.8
